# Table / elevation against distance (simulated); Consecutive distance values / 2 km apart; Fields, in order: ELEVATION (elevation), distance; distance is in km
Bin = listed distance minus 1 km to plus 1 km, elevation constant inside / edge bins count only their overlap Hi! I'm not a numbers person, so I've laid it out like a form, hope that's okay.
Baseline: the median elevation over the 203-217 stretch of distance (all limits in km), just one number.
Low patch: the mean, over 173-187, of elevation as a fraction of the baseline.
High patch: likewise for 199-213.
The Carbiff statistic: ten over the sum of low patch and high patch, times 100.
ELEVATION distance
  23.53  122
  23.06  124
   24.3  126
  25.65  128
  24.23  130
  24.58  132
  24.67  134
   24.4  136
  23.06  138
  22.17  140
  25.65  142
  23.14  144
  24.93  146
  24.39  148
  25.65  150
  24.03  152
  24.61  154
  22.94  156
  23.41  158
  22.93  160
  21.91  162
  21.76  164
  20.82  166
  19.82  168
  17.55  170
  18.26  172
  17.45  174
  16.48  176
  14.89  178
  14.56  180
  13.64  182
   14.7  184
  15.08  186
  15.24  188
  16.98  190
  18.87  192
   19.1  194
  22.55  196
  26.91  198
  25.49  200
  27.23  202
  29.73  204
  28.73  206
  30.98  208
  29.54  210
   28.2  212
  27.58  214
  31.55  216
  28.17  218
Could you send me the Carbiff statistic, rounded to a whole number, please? 674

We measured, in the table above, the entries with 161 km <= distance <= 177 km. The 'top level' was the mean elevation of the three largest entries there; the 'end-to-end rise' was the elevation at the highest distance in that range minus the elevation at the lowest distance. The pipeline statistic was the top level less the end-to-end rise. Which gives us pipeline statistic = 27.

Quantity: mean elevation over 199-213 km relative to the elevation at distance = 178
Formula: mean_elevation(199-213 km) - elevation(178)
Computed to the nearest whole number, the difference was 14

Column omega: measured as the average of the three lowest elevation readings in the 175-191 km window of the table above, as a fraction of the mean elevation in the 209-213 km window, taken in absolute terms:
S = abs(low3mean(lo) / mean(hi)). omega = 0.5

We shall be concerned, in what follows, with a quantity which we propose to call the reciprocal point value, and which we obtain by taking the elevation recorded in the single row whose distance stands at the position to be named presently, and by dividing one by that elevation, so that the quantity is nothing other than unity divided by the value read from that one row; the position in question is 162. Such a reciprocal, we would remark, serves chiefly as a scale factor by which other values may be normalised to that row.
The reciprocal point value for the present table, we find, 0.046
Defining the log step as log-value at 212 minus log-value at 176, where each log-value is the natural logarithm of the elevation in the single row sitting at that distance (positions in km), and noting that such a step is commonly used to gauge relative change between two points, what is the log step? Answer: 0.5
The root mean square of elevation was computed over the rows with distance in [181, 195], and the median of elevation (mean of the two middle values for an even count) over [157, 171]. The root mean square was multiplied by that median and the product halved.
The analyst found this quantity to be 178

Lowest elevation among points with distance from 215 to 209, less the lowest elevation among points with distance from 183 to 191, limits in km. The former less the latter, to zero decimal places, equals 13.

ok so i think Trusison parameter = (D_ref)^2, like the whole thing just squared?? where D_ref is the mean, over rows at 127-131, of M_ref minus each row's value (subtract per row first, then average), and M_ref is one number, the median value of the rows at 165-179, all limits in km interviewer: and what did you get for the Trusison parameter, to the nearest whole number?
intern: 55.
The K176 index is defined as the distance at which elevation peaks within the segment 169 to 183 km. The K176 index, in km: 172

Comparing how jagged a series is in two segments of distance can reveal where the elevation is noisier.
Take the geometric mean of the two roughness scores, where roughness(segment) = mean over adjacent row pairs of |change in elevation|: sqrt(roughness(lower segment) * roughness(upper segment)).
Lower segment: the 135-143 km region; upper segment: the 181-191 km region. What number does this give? 1.3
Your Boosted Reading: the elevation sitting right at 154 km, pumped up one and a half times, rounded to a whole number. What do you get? 37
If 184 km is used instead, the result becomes 22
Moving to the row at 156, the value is 34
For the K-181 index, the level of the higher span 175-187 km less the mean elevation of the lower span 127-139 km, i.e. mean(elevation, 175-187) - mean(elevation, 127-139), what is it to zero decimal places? -10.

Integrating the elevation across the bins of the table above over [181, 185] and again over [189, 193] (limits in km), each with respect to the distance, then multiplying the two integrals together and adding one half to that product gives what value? 4064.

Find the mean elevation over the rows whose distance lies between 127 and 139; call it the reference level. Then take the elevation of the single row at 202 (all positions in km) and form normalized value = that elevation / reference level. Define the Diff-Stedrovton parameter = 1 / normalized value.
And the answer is 0.9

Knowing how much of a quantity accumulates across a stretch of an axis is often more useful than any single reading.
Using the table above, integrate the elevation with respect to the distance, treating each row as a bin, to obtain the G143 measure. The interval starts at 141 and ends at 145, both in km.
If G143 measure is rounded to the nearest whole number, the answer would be 98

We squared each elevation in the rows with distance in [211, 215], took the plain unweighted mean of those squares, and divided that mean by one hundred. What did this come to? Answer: 7.8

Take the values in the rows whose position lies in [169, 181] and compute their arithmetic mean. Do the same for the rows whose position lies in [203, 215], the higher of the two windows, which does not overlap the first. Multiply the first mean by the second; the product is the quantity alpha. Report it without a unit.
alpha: 482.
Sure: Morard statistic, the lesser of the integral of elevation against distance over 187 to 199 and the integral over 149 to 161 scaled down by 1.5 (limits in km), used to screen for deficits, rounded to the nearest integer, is 191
